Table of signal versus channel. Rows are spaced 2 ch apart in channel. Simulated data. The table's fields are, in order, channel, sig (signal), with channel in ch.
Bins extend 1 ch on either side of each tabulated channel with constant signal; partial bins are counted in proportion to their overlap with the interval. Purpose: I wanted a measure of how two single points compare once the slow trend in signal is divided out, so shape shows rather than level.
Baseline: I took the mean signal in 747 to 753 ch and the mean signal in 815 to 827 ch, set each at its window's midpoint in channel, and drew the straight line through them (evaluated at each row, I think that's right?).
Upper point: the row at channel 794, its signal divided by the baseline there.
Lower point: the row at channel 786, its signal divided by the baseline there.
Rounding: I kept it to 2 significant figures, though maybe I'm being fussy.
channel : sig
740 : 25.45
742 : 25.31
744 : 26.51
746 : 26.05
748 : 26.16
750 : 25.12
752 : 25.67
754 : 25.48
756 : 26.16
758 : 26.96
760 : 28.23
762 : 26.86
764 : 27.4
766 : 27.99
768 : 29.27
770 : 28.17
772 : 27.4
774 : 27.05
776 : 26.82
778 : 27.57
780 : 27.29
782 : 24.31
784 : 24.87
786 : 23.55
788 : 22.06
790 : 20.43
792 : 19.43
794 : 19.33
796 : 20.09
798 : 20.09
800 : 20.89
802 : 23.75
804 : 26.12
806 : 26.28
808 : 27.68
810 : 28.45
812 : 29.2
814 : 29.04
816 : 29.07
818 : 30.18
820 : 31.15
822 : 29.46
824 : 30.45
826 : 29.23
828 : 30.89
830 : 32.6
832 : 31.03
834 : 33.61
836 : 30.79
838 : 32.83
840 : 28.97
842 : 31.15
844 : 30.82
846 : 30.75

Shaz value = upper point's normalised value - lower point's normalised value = -0.16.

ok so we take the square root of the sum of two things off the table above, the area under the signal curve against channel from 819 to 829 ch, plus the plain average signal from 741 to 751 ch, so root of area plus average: 18.1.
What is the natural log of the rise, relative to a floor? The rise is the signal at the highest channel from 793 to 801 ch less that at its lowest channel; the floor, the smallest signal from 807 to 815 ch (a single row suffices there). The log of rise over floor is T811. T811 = -2.9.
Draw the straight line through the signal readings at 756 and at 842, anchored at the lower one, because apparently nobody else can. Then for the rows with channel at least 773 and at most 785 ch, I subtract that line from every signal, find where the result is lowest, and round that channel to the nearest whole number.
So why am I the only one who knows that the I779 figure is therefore 782 ch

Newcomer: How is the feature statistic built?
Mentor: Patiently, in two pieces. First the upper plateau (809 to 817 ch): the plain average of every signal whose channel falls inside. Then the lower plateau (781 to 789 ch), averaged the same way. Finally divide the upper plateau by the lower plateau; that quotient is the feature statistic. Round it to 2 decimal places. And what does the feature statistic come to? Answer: 1.22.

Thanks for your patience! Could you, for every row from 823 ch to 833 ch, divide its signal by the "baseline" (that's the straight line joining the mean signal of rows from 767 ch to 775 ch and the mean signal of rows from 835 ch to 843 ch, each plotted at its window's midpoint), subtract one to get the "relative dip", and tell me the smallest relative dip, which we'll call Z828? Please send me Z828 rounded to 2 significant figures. -0.037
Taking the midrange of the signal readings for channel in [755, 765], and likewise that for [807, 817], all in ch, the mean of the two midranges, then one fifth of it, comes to 5.6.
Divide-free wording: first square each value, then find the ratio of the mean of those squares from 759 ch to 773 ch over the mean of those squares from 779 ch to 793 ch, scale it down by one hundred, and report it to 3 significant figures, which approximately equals 0.0144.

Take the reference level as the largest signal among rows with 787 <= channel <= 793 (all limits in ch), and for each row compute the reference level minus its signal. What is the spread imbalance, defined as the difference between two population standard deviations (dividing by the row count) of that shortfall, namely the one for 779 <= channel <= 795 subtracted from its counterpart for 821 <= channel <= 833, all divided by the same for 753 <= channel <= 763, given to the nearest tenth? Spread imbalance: -1.7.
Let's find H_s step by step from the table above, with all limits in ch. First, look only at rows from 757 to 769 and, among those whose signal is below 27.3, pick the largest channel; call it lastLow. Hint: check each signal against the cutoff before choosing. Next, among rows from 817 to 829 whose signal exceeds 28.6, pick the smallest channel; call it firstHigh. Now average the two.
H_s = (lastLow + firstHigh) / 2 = 790 ch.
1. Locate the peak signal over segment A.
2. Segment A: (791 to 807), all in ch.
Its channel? 806 ch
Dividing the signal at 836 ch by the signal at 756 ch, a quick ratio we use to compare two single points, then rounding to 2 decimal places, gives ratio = 1.18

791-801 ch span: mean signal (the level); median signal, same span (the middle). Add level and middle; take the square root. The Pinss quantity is 6.3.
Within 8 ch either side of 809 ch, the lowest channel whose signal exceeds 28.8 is 812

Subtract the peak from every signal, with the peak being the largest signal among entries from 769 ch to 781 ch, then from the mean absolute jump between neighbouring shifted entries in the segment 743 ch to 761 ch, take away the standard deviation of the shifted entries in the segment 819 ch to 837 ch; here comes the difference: -0.7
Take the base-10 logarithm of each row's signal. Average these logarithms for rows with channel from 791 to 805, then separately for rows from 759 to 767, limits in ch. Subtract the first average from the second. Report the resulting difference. 0.11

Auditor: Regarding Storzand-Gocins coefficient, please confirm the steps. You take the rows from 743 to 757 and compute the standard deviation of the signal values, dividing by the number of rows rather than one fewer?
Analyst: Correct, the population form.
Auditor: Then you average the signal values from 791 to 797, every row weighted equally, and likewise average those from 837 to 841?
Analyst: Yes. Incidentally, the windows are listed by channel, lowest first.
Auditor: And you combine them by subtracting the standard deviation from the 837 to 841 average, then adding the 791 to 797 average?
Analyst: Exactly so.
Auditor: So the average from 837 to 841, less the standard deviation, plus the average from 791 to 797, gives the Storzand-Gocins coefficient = 50.1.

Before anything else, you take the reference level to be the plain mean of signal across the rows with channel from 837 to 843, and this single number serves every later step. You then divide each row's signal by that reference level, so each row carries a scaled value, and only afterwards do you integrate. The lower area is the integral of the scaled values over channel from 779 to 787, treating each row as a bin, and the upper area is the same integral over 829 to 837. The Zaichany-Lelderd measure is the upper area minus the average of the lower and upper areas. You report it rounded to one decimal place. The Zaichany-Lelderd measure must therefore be 0.9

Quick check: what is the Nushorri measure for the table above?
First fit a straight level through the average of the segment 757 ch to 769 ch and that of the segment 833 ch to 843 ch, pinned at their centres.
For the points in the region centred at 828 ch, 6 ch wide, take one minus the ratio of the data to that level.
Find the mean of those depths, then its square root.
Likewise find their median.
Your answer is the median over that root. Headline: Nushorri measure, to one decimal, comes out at 0.1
